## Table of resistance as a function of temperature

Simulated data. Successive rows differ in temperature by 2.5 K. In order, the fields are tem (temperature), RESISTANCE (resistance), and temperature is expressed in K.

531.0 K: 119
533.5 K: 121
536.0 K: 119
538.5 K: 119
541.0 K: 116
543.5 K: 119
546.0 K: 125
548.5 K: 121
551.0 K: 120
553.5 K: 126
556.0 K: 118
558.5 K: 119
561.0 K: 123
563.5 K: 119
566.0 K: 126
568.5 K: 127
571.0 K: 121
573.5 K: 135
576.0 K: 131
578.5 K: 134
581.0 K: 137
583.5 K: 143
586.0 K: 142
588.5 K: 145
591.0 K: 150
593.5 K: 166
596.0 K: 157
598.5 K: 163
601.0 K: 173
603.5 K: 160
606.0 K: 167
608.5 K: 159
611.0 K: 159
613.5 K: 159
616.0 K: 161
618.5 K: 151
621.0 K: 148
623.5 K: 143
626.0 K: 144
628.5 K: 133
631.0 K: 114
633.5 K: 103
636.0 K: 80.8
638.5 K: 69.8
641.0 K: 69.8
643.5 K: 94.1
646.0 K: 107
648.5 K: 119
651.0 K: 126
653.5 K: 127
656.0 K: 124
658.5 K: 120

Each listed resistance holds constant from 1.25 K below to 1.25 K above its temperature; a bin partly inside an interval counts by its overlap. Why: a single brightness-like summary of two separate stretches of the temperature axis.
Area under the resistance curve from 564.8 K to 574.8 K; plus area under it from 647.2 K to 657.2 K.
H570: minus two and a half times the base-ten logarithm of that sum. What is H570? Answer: -8.50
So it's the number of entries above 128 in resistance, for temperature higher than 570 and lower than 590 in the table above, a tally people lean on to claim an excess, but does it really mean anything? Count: 7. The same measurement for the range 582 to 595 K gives 5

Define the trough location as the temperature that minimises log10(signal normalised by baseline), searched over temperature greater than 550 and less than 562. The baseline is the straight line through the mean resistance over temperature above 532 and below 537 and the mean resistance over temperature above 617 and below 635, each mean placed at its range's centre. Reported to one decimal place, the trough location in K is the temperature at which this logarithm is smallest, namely 556.0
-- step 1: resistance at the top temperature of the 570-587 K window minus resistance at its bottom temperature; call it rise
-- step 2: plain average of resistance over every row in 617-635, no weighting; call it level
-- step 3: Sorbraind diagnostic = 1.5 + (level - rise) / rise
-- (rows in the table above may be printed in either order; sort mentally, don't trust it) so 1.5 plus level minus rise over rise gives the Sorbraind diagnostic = 7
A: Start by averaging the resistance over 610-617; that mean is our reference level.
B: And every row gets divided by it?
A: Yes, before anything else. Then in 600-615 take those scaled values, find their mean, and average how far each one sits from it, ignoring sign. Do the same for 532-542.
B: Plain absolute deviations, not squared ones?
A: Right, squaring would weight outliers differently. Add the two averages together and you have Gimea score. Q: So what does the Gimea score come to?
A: 0.039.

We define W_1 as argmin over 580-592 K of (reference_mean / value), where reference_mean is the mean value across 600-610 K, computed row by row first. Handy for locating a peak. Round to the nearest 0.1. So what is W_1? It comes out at 591.0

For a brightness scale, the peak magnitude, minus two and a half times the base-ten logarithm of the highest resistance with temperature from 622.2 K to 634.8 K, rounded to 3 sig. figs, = -5.40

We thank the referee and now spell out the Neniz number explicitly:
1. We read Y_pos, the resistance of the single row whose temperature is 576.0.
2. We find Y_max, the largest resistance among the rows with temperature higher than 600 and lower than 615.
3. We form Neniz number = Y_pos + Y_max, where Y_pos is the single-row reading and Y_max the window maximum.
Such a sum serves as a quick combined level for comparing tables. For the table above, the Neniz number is 304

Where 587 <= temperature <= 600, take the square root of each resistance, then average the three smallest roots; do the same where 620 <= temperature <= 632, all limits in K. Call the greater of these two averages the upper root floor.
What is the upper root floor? 12.27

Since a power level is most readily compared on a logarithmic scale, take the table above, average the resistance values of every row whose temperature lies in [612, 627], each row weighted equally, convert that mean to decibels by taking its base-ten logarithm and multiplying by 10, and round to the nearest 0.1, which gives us 21.8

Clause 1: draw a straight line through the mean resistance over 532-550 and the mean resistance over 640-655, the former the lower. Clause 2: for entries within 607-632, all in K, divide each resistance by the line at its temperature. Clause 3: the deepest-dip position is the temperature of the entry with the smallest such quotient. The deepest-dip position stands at 631.0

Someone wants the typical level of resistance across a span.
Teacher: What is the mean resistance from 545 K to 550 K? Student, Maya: 123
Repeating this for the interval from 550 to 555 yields 123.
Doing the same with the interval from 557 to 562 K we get 121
